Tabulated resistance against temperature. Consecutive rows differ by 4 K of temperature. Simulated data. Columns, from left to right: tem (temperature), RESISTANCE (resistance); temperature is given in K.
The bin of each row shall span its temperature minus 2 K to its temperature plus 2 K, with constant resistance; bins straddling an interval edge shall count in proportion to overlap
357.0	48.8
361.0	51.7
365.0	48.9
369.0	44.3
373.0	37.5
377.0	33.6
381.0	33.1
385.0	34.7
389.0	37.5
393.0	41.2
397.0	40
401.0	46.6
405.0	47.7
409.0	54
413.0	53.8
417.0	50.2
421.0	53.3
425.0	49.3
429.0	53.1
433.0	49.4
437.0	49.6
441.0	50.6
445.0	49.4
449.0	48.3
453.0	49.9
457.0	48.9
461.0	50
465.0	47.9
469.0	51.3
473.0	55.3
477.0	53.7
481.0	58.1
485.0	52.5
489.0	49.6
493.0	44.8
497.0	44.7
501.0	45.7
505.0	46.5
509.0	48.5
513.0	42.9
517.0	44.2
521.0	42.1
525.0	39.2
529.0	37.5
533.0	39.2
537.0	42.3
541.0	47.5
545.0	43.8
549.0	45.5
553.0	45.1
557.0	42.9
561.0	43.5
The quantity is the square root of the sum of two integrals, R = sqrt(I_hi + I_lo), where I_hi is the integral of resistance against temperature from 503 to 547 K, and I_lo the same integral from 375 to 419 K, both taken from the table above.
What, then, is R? 61.5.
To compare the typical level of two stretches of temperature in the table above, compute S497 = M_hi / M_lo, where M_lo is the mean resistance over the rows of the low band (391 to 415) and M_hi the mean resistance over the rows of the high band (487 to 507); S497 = 0.98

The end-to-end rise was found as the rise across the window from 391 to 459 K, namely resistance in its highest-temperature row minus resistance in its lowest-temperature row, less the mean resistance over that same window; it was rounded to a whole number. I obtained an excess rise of -41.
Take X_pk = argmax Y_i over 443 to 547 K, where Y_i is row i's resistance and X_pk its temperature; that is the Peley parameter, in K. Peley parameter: 481.0 K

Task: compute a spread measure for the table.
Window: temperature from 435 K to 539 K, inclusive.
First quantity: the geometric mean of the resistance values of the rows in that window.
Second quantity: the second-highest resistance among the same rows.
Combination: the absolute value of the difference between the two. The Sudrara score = 8.2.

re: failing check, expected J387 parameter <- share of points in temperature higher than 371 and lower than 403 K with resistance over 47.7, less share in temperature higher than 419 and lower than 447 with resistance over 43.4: -1.0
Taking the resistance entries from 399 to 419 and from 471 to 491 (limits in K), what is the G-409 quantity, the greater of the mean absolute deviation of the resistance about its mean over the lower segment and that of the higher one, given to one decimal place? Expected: 2.8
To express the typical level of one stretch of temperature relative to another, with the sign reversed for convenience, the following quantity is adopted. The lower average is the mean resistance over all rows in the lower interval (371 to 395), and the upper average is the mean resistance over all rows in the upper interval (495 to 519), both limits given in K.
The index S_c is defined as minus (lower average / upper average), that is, -0.80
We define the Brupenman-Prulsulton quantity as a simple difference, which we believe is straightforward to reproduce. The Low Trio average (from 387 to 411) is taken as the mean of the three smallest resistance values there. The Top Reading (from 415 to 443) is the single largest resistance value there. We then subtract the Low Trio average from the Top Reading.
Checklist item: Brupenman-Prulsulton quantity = 14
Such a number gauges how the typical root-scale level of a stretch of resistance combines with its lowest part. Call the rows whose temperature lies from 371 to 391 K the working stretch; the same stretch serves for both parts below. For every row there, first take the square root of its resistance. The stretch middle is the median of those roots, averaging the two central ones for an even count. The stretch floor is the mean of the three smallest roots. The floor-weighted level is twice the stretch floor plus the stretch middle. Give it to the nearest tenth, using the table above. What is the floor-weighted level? 17.5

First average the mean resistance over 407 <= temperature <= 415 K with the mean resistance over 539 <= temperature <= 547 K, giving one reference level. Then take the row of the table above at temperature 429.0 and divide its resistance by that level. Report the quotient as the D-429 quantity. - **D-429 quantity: 1.07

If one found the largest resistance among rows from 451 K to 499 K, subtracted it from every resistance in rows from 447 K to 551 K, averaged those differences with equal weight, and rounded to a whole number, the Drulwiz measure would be -11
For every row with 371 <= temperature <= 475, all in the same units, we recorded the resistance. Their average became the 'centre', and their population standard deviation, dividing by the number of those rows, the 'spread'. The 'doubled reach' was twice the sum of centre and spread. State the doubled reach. 107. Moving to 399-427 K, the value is 107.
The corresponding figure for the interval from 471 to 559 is 102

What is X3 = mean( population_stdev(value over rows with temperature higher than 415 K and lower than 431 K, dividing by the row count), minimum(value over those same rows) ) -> 25.5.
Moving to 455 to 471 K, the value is 24.6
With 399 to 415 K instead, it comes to 25.0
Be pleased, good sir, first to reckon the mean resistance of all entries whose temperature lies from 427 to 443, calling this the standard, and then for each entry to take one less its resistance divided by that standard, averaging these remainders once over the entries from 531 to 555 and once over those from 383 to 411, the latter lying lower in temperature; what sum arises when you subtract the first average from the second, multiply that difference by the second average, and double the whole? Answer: 0.0047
